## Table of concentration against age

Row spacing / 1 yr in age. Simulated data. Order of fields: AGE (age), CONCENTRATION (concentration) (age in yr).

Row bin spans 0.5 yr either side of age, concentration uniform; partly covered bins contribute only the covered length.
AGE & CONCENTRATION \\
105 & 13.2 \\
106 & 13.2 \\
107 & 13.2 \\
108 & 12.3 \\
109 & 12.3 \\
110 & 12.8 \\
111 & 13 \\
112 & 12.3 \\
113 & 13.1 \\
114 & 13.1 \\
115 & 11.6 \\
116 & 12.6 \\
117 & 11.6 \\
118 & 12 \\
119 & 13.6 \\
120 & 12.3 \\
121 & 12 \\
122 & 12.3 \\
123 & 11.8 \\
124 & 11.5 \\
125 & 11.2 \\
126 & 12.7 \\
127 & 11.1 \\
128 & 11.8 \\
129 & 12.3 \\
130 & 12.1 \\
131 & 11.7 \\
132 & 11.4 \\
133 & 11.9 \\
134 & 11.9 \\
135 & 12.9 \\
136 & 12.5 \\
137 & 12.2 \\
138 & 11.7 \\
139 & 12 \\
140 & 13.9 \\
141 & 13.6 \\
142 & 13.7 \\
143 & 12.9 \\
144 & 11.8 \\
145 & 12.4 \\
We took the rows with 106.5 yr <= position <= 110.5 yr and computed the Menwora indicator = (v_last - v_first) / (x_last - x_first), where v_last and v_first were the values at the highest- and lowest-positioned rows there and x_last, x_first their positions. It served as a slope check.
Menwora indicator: -0.13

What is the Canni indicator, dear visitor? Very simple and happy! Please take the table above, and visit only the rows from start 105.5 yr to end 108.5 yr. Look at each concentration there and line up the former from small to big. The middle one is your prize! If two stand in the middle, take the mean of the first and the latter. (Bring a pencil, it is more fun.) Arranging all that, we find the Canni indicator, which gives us 13.2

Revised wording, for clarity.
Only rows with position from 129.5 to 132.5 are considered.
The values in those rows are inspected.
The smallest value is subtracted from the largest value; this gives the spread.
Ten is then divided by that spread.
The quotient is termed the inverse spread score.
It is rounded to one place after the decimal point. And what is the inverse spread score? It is 14.3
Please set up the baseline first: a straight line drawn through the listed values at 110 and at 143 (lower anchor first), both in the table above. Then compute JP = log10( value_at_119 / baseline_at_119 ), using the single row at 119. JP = 0.025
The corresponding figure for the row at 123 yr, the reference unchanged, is -0.037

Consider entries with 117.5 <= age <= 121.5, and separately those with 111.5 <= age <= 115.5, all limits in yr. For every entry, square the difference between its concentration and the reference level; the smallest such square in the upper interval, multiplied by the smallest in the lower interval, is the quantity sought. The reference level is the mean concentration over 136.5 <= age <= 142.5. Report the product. 0.019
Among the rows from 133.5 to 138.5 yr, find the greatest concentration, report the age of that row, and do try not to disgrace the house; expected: 135 yr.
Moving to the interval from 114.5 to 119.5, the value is 119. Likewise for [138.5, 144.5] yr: 140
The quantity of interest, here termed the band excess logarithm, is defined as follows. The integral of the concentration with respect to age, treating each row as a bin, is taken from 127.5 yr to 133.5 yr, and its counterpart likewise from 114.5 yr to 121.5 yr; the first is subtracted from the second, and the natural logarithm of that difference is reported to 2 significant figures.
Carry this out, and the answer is 2.7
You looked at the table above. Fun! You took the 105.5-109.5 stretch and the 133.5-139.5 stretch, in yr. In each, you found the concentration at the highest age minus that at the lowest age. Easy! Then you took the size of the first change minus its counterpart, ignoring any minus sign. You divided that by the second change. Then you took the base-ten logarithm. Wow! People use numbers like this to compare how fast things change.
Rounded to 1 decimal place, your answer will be 1.0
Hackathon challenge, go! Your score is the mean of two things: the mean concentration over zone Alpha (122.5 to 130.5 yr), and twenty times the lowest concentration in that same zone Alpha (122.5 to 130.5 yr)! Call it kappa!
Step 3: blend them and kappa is 117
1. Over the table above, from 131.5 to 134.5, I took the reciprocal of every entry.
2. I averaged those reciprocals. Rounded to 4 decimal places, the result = 0.0853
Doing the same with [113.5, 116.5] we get 0.0806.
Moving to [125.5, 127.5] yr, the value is 0.0844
